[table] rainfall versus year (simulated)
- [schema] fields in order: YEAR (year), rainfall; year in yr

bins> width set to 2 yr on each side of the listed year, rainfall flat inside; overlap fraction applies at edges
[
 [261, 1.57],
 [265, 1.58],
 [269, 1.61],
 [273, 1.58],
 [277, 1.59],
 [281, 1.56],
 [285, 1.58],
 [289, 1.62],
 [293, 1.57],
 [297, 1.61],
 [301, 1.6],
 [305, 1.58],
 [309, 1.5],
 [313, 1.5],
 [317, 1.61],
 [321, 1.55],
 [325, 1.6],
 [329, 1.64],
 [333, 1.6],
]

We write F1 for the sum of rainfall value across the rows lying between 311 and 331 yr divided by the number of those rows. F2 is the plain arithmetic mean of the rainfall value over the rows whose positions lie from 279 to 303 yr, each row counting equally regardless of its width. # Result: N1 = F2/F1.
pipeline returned 1.01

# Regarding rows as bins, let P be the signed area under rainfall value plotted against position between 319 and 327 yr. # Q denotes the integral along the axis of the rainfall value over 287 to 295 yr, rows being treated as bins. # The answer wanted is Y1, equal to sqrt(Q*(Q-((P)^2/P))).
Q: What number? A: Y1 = 1.4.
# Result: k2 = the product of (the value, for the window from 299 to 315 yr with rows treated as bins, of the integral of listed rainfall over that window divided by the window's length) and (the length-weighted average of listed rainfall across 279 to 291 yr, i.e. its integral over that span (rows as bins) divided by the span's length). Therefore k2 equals 2.45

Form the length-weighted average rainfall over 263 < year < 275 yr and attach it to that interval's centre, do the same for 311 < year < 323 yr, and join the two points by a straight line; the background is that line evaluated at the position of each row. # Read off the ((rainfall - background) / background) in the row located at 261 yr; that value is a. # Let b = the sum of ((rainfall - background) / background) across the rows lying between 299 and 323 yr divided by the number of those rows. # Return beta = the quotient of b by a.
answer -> 0.05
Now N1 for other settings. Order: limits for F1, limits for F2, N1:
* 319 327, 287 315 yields 1.00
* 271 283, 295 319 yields 0.99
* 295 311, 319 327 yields 1.00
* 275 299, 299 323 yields 0.98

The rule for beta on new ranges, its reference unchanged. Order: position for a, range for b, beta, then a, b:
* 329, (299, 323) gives -0.01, 0.06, -0.001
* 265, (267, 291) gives -0.59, -0.01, 0.005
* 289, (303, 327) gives 0.04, 0.03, 0.001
